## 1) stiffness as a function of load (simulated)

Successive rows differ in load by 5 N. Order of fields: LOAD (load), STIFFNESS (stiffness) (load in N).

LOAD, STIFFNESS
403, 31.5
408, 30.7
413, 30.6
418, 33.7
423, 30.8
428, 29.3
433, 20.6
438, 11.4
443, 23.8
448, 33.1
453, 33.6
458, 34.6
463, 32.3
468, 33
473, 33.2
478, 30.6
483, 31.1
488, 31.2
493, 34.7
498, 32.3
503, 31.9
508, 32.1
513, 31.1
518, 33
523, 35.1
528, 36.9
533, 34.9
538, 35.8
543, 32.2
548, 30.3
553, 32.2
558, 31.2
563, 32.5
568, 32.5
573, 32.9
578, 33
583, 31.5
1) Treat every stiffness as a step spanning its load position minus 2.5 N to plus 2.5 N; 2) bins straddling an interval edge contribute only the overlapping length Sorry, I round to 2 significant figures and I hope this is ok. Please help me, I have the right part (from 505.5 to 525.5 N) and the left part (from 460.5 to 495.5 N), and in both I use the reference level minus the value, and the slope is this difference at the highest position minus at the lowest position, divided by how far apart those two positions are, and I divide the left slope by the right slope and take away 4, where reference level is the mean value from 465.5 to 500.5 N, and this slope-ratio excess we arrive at -3.6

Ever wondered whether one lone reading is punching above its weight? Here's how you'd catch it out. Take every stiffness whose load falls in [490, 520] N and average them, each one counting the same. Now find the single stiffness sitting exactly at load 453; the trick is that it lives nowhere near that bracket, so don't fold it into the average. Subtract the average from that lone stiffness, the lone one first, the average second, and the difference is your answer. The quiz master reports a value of 1.1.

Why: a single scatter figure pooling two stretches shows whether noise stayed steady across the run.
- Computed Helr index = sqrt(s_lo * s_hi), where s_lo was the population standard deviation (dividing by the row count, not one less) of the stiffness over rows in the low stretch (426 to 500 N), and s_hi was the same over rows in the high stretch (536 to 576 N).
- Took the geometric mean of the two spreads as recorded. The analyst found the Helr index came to 3.0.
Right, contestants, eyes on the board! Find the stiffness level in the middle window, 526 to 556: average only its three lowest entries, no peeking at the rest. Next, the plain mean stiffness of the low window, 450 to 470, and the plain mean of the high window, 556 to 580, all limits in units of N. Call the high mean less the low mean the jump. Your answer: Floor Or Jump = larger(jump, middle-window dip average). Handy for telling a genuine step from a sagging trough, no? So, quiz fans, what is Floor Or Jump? 32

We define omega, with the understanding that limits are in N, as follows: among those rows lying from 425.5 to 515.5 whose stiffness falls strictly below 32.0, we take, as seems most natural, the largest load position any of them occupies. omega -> 513 N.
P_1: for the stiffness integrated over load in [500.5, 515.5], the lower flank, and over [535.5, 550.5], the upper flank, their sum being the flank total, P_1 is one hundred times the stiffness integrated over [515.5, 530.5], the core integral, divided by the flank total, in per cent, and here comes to 54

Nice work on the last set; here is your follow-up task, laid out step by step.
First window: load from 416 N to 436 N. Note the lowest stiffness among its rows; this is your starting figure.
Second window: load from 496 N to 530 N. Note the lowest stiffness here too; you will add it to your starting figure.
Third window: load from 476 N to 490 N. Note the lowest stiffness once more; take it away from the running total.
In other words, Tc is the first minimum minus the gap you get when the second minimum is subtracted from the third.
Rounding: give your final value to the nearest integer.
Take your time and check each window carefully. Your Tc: 21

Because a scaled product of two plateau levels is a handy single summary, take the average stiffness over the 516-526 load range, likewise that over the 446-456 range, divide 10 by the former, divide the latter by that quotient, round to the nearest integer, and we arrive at 114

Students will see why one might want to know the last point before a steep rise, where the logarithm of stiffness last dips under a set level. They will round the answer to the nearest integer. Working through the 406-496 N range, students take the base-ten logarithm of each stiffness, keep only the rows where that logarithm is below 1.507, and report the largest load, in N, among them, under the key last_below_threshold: 488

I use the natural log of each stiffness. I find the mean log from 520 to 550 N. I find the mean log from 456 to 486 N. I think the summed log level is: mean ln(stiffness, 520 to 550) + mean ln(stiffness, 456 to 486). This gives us 7.009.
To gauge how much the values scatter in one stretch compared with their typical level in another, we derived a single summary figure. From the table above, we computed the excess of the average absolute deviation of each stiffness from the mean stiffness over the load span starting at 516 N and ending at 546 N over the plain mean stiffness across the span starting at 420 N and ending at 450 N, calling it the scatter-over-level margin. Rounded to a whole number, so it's -23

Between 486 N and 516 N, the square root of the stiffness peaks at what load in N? 493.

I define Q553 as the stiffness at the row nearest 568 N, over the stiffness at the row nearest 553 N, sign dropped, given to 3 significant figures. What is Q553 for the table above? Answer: 1.01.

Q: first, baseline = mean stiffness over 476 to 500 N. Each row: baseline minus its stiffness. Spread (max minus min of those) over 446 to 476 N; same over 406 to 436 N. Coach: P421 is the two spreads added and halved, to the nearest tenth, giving 7.7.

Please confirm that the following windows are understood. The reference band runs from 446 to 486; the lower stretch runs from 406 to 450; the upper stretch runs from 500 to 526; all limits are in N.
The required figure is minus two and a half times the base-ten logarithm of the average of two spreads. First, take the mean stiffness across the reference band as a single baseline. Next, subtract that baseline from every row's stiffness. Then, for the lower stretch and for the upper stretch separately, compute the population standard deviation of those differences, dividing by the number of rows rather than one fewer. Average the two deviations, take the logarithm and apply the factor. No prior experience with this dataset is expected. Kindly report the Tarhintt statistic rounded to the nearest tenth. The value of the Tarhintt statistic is -1.5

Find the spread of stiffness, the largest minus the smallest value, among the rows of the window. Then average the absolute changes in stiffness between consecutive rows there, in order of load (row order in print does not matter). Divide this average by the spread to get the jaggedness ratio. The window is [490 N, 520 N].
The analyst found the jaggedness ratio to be 0.33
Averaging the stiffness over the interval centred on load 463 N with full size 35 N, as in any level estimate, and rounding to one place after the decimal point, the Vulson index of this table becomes 32.9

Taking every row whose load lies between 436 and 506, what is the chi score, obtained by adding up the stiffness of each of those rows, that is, 427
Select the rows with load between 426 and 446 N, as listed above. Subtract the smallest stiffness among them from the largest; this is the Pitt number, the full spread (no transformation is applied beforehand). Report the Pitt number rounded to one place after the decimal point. 17.9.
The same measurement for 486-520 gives 3.6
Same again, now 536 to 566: 5.5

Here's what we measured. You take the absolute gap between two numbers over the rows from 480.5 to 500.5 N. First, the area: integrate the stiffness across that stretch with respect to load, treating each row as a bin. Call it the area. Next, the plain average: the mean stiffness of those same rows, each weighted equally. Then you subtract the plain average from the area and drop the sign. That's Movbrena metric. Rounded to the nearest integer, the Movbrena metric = 614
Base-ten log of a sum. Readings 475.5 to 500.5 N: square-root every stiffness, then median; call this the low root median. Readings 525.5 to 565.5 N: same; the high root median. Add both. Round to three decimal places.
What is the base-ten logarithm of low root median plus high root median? 1.052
